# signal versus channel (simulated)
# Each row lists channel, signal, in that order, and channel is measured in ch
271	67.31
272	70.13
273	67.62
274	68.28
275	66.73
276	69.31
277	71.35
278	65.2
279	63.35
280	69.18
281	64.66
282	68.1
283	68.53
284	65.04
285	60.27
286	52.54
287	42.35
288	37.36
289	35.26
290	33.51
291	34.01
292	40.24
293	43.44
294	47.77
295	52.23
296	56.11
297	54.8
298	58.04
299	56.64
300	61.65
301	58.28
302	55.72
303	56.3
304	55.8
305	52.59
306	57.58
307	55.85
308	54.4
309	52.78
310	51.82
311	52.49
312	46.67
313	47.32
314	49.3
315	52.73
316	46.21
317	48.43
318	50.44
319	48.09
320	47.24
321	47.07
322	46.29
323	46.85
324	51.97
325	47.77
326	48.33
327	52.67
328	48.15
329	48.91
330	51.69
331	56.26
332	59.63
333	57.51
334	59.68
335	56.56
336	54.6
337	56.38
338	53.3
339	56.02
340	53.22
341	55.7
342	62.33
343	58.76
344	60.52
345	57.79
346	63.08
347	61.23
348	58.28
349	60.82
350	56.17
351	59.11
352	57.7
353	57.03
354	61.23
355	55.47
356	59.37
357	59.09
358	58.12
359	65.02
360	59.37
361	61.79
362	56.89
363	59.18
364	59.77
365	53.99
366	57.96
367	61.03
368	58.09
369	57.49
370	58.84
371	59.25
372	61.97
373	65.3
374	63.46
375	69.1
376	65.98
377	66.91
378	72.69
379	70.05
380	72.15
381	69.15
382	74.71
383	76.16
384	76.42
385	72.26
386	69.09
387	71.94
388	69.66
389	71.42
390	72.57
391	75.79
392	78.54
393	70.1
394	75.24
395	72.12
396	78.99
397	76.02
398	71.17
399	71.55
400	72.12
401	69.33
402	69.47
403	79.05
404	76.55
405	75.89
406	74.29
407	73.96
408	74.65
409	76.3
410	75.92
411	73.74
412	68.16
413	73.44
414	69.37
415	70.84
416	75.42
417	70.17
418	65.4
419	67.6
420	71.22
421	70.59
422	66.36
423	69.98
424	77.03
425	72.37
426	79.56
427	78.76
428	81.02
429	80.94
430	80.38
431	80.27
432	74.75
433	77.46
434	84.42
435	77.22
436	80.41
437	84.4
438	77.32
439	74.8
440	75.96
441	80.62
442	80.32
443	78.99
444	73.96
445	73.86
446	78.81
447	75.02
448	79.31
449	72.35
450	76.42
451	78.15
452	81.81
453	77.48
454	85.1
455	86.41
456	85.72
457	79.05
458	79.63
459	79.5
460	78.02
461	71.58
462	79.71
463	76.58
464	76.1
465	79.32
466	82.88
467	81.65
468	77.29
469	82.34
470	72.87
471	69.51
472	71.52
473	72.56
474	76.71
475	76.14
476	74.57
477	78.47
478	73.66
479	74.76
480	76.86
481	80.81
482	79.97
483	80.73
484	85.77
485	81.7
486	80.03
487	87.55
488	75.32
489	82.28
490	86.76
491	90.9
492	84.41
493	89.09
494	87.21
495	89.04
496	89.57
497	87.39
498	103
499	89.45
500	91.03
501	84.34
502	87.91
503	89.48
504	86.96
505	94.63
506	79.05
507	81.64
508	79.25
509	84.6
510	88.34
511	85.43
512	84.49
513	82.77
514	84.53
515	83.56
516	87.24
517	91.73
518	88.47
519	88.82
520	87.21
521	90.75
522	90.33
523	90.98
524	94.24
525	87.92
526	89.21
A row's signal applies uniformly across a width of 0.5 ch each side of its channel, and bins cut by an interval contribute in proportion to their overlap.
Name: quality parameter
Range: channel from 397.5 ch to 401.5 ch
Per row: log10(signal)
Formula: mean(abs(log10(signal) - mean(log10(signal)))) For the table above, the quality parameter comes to 0.005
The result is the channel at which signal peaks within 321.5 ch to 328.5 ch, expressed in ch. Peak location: 327 ch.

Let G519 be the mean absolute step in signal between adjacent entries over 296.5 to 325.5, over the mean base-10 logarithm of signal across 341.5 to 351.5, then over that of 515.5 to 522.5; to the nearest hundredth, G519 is 0.70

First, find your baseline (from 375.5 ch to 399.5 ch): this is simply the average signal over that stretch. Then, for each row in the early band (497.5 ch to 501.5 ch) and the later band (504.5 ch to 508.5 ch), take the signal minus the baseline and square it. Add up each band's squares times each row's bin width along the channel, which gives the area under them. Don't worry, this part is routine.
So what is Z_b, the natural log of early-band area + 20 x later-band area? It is 9.6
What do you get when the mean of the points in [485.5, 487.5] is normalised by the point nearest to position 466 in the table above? 1.01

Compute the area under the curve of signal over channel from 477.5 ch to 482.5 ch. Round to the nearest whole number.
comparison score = 386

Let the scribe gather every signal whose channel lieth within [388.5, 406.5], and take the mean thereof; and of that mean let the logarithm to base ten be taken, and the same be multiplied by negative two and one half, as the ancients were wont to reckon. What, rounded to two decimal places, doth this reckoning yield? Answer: -4.67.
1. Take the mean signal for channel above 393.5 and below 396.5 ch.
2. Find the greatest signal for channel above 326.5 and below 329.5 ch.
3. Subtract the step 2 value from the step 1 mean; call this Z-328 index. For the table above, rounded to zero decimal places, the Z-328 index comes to 23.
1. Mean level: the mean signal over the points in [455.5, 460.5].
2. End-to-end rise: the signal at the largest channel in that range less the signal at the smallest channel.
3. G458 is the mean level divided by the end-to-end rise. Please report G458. -10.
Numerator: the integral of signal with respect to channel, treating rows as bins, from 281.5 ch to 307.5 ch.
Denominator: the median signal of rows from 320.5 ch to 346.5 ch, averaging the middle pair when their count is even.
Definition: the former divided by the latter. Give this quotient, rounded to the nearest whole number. 25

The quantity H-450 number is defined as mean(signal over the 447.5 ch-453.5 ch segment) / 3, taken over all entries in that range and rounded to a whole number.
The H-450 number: 26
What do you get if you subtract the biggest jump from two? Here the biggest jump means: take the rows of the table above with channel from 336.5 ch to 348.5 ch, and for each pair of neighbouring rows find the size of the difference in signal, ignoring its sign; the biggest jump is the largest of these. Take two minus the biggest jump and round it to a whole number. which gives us -5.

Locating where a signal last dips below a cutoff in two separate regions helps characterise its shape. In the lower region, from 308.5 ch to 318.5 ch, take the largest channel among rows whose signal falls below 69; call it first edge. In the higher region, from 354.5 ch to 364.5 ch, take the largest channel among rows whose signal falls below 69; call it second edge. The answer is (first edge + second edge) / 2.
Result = 341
